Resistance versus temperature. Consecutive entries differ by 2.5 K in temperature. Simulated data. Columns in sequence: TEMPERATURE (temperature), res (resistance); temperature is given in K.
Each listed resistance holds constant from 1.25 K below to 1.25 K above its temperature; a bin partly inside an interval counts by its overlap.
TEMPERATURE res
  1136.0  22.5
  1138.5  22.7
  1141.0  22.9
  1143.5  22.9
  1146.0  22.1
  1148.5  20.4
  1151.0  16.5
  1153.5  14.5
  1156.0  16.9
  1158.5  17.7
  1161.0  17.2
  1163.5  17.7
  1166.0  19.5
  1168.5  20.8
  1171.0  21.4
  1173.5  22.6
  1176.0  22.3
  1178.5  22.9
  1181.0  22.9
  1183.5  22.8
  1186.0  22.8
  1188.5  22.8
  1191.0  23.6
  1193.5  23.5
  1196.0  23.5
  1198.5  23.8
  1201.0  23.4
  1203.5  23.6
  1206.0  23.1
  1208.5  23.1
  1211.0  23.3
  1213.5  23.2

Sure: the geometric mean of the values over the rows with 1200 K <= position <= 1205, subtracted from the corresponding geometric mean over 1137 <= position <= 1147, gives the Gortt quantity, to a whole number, -1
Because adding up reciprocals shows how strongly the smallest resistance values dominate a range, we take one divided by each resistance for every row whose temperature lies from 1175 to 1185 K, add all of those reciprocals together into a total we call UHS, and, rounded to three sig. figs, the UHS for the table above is 0.176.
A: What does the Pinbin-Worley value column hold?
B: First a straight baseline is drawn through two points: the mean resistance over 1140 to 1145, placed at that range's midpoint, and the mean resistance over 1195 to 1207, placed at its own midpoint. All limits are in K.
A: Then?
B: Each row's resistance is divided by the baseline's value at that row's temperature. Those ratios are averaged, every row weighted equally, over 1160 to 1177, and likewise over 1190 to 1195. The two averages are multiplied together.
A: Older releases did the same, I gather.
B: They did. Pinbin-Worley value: 0.88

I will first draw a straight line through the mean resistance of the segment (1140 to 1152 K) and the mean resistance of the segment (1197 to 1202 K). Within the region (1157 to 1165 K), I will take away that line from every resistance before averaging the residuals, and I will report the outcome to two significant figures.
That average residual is -4.2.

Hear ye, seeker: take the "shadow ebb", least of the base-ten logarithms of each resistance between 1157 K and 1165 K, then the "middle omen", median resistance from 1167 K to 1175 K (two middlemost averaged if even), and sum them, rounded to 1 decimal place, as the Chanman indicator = 22.6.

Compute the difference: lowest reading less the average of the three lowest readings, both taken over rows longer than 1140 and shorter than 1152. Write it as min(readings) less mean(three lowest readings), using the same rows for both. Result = -3.2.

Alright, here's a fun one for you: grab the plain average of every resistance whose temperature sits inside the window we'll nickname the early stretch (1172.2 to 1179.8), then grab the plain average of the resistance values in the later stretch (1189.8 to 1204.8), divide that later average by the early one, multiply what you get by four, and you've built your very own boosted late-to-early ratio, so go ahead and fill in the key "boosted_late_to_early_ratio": 4.2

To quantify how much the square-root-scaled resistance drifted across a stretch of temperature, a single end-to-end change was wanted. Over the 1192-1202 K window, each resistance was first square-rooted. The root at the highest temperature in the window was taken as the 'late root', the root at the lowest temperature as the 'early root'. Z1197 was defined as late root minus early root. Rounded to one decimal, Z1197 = 0.0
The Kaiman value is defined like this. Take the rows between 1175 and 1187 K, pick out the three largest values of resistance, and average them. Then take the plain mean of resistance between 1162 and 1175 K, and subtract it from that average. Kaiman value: 2.5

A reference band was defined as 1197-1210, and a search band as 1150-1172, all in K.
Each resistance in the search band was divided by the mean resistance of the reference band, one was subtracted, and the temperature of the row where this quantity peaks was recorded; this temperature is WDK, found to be 1171.0 K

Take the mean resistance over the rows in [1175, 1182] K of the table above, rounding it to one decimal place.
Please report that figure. 22.7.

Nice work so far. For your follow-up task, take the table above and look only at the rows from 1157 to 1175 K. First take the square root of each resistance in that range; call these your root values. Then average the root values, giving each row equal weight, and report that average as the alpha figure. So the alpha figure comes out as 4.42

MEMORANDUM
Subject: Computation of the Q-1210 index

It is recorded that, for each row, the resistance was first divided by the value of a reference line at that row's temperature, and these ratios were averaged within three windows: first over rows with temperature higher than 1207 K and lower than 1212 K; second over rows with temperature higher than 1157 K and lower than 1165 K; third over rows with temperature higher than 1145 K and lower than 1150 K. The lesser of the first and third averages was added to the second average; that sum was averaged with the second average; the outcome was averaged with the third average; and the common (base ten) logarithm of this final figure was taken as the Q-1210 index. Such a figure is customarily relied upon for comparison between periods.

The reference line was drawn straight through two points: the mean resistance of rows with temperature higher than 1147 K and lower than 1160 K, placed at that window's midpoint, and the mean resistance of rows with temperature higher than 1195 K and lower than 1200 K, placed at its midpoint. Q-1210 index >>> 0.13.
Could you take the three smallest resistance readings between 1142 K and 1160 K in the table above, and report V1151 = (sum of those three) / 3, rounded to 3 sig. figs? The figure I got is 16.0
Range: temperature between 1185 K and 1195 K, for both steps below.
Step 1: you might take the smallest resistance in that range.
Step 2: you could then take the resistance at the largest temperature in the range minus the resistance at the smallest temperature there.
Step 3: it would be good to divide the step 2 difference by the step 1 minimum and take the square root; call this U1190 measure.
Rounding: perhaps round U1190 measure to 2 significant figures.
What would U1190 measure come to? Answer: 0.18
